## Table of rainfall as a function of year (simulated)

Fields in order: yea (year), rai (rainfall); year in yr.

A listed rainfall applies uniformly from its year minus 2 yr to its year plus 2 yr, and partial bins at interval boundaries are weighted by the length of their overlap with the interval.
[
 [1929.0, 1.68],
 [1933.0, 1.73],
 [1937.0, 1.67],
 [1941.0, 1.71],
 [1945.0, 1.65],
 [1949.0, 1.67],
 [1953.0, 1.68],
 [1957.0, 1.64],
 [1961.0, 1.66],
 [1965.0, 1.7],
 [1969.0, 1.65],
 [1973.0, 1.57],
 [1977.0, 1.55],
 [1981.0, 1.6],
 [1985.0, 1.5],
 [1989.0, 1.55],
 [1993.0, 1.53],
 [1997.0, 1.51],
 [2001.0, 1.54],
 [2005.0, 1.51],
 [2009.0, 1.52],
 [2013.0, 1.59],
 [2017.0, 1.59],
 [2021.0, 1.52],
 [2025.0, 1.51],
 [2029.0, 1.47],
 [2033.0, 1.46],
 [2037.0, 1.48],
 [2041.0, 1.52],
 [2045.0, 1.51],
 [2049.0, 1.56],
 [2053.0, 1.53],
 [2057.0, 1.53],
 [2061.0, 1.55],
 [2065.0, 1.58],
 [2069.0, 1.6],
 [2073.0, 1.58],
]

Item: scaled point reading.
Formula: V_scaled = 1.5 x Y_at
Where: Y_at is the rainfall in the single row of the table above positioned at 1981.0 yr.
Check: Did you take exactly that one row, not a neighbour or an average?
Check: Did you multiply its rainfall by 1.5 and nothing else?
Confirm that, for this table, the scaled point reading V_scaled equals 2.40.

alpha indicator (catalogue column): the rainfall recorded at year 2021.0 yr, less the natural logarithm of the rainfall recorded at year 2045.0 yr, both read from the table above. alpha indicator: 1.11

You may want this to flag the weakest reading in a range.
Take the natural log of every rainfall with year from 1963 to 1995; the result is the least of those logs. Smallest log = 0.405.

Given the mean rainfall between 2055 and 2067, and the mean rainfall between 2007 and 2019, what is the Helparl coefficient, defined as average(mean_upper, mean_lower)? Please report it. 1.56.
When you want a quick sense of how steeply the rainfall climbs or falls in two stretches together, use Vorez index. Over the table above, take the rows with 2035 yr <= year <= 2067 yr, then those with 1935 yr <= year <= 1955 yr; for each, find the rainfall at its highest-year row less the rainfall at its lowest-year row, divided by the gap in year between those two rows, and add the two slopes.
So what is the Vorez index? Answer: 0.004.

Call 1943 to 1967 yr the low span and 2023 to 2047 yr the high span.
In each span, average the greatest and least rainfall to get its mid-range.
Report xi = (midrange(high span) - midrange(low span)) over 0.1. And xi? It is -1.8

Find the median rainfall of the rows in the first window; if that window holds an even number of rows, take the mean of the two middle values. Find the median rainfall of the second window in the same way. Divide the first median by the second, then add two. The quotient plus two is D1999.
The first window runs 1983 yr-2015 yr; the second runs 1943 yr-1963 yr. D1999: 2.92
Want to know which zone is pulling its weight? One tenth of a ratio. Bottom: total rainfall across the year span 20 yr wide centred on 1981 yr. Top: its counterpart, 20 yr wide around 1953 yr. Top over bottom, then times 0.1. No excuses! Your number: 0.107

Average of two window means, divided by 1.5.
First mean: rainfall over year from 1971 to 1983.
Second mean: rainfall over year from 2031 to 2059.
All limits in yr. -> 1.03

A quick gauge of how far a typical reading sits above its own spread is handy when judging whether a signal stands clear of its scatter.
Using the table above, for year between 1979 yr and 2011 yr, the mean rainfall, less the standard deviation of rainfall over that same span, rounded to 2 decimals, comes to 1.50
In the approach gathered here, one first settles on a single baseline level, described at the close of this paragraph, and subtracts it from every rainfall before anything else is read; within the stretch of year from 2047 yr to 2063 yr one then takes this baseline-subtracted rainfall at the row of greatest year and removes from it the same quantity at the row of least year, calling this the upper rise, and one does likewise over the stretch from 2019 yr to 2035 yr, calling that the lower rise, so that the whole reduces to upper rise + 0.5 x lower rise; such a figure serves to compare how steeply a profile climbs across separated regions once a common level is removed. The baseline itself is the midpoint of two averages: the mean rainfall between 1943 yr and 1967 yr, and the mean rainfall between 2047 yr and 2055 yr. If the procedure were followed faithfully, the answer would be -0.04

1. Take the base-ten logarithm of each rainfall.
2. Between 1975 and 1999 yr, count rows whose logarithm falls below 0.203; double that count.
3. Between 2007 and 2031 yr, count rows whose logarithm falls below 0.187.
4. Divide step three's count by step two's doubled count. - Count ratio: 0.40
